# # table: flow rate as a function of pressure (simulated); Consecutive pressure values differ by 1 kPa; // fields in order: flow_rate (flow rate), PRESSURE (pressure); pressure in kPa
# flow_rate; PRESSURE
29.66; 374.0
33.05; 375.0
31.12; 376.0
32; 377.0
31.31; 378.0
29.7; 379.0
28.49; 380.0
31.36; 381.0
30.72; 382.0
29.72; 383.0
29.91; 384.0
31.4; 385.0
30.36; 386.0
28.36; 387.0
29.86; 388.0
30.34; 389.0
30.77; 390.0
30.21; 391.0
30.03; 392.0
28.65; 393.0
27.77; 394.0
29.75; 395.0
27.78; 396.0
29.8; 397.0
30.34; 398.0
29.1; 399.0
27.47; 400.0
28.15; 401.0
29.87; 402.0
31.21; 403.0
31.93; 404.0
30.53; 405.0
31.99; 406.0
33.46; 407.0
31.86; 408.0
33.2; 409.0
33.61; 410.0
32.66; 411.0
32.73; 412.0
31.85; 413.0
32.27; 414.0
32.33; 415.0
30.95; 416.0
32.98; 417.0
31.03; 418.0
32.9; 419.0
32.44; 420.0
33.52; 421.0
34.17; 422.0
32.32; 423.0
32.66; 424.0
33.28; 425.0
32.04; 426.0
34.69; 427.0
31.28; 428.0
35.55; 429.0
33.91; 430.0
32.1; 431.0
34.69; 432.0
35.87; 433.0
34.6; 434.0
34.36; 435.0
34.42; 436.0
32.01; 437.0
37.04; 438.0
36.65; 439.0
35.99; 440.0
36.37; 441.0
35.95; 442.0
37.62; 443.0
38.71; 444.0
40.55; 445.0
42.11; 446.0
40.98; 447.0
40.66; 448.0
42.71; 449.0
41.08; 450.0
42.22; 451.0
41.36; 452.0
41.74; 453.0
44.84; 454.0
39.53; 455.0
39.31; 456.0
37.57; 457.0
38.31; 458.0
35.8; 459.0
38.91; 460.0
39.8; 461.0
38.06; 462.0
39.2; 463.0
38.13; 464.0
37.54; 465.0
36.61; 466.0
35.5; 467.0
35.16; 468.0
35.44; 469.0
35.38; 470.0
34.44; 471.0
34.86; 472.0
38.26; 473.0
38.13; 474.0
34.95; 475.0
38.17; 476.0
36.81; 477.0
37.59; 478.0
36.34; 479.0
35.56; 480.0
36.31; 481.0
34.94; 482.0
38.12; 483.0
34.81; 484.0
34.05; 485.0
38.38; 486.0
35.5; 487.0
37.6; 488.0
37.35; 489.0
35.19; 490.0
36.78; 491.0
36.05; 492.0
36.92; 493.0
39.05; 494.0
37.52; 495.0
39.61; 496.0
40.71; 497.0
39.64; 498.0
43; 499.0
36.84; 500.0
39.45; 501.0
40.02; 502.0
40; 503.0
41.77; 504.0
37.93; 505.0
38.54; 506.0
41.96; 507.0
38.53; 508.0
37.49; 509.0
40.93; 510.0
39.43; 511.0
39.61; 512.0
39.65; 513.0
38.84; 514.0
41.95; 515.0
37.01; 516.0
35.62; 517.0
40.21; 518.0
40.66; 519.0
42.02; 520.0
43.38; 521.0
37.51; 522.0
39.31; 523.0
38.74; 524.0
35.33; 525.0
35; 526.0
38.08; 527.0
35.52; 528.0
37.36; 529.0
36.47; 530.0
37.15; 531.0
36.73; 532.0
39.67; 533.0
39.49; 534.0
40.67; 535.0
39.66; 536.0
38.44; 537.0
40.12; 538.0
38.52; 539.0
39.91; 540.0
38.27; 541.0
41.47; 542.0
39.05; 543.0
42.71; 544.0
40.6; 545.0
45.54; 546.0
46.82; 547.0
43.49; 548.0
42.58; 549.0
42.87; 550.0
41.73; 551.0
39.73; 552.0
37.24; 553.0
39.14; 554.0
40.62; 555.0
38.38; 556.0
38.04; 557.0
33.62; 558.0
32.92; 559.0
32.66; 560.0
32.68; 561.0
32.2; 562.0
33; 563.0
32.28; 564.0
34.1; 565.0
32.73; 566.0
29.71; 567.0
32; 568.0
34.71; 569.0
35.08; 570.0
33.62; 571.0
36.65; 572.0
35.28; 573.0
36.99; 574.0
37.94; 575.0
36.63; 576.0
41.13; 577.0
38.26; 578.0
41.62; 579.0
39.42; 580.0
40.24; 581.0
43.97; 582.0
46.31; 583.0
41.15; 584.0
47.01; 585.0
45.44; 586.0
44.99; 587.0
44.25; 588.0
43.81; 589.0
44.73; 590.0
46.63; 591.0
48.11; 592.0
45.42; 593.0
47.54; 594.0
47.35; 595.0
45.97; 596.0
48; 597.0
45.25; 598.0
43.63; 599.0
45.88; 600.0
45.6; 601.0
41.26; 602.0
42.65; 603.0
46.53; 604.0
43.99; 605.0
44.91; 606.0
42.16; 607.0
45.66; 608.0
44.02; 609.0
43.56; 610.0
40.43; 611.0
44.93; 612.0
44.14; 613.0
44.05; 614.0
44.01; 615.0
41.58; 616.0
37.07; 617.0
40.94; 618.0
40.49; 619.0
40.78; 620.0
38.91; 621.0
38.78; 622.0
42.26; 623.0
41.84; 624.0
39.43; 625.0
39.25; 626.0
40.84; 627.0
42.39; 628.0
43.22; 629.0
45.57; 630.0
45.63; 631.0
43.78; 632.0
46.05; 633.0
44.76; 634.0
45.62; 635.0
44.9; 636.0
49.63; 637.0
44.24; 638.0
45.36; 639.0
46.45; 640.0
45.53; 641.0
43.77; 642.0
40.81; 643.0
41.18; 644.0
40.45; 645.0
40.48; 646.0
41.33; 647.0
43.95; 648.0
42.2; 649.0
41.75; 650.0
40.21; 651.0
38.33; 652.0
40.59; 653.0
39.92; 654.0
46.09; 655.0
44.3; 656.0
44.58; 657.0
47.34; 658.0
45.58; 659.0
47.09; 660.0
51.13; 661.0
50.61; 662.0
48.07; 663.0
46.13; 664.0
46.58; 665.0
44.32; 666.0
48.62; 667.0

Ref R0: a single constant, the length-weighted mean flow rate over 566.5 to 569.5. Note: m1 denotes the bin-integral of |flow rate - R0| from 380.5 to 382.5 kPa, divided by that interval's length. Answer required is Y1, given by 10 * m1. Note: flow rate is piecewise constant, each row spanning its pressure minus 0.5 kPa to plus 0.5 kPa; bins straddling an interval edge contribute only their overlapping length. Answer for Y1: 11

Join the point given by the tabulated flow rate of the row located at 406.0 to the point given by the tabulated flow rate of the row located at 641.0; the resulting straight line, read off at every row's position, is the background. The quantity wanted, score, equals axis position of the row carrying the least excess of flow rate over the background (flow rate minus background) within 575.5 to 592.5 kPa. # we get 576.0 kPa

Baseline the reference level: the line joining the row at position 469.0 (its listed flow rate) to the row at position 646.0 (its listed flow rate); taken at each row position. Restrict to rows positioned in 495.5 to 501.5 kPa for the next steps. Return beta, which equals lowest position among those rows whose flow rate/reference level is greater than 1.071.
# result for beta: 496.0 kPa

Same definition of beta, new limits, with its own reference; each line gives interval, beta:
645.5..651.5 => 648.0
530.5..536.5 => 535.0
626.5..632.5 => 629.0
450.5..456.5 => 451.0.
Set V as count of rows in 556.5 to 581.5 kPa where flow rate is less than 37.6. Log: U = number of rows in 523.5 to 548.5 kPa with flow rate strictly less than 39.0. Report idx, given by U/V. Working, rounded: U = 12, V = 18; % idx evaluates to 0.7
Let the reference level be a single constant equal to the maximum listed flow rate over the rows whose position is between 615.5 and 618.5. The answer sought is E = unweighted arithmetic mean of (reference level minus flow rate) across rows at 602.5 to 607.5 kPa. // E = -2.5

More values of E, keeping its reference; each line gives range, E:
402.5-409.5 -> 9.6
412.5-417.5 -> 9.5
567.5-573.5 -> 7.0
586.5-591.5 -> -3.3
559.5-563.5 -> 8.9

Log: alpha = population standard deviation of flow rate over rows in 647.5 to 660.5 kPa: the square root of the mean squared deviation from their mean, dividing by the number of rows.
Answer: 2.8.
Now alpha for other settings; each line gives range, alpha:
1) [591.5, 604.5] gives 2.0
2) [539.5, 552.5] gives 2.4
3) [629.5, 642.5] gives 1.4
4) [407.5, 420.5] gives 0.8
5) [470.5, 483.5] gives 1.4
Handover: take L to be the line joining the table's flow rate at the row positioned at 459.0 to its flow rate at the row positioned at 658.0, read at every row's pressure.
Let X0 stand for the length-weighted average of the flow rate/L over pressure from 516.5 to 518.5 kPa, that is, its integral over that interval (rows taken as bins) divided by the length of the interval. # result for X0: 0.967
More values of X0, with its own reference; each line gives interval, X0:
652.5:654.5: 0.855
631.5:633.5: 0.979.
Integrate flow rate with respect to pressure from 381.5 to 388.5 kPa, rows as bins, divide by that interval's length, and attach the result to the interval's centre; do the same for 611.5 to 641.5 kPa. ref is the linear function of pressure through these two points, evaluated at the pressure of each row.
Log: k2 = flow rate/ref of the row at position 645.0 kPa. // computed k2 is 0.92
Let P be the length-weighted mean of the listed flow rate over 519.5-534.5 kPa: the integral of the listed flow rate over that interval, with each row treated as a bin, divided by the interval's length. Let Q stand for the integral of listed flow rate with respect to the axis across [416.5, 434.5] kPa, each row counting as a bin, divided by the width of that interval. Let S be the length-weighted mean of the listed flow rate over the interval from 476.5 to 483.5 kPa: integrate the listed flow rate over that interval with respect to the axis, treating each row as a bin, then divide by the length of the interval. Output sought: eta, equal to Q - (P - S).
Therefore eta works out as 32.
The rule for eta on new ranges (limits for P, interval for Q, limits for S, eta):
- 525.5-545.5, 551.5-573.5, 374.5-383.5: 27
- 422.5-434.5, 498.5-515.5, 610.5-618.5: 48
